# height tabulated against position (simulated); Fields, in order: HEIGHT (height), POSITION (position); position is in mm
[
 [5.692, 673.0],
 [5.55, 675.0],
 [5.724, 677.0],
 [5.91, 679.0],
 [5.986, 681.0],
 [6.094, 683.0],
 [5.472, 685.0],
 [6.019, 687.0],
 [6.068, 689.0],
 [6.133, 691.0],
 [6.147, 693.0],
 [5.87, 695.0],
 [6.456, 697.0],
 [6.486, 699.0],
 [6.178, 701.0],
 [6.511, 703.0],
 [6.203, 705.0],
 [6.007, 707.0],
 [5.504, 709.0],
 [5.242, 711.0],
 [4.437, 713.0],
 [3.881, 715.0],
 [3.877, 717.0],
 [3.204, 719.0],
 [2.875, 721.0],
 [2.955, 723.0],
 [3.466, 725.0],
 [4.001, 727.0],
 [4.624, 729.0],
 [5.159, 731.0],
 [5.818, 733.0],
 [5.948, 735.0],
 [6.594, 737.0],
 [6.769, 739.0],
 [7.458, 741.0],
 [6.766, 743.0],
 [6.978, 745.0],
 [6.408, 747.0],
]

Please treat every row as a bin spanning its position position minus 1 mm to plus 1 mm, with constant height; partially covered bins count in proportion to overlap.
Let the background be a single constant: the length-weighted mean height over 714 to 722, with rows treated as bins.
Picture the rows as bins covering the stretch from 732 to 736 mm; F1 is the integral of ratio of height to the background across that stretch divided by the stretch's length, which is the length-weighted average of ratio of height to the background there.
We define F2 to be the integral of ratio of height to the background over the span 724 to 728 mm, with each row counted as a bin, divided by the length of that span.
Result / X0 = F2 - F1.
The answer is -0.6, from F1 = 1.70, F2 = 1.08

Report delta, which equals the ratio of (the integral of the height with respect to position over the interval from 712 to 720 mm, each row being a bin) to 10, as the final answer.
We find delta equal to 3.1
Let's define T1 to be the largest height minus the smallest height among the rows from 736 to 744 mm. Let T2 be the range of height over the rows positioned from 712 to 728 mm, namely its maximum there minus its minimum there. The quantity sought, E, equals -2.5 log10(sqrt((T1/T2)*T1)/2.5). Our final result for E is 1.4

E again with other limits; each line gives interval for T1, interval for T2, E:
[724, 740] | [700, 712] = -0.2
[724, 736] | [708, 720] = 0.5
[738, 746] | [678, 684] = 0.5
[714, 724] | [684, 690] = 0.7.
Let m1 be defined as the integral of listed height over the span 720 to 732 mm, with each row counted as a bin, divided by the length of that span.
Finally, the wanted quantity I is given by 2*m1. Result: 7.7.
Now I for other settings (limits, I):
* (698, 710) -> 12.3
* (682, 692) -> 11.9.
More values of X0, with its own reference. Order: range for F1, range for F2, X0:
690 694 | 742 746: 0.2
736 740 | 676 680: -0.2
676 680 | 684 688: 0.0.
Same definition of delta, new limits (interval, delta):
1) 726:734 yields 3.9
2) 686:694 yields 4.9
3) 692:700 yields 5.0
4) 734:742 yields 5.4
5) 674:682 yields 4.6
